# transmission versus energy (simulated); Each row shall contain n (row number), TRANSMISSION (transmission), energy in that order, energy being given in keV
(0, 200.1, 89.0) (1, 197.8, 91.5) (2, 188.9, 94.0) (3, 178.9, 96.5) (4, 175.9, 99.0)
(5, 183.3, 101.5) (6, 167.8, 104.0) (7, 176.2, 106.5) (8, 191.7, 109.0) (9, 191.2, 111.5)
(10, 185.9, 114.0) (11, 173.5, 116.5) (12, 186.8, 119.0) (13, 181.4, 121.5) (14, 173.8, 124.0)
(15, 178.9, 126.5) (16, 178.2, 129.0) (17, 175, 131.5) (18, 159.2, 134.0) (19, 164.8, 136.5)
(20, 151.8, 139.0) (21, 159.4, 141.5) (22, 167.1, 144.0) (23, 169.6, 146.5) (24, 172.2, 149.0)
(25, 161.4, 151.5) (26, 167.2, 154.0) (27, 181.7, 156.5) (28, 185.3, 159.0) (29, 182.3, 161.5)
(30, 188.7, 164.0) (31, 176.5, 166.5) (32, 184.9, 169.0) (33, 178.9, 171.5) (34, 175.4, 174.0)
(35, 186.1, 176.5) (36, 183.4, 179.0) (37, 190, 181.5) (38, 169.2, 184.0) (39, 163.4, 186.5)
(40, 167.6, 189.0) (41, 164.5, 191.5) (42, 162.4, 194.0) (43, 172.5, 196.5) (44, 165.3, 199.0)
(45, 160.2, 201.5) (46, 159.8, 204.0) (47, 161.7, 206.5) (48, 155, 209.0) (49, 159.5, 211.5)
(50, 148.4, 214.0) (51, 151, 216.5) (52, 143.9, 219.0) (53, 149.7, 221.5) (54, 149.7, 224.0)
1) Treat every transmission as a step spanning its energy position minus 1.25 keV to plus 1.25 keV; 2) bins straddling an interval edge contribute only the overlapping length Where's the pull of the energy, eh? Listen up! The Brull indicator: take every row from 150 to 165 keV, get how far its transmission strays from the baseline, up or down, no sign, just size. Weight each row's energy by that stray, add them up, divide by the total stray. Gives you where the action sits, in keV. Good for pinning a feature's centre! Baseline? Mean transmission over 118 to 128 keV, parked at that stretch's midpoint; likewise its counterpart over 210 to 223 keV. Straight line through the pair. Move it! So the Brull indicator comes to 159.3 keV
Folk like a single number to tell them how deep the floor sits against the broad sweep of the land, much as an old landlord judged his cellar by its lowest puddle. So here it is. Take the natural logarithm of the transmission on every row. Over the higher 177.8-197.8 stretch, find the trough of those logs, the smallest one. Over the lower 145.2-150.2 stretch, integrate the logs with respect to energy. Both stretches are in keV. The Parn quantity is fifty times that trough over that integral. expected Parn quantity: 10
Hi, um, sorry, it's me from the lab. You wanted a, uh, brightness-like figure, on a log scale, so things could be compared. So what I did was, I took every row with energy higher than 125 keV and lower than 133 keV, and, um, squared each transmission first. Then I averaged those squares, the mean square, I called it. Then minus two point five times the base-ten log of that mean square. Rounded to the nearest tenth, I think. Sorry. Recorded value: -11.2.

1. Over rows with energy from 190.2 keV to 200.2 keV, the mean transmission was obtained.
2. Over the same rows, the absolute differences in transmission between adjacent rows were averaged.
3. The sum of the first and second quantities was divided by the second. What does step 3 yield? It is 27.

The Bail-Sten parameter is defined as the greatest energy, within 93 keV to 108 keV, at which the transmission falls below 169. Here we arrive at 104.0 keV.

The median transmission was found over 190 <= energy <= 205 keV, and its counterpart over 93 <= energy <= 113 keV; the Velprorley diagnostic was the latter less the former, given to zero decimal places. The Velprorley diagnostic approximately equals 18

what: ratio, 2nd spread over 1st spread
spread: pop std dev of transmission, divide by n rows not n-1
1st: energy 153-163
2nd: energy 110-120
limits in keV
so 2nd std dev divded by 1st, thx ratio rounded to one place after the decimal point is 0.9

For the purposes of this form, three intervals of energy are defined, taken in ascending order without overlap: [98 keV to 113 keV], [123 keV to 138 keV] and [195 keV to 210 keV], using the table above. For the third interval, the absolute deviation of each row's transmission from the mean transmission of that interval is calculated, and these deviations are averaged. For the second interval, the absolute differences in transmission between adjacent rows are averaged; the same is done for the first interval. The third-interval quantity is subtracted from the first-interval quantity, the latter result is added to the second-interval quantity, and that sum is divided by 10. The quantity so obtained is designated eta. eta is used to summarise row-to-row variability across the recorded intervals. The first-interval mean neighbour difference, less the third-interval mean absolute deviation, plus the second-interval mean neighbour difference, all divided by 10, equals 1.12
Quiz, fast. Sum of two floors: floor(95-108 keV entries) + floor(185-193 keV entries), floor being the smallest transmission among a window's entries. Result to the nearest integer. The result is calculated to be 331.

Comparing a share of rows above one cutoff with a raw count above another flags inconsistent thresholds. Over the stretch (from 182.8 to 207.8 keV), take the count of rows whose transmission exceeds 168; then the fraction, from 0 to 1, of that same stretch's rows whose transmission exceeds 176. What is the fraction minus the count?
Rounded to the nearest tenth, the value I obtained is -2.0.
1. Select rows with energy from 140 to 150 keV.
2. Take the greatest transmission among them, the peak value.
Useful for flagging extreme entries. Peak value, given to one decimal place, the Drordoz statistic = 172.2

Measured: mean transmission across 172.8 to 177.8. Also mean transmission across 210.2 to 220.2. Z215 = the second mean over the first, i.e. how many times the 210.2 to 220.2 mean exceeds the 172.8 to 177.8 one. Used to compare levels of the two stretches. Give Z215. 0.83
